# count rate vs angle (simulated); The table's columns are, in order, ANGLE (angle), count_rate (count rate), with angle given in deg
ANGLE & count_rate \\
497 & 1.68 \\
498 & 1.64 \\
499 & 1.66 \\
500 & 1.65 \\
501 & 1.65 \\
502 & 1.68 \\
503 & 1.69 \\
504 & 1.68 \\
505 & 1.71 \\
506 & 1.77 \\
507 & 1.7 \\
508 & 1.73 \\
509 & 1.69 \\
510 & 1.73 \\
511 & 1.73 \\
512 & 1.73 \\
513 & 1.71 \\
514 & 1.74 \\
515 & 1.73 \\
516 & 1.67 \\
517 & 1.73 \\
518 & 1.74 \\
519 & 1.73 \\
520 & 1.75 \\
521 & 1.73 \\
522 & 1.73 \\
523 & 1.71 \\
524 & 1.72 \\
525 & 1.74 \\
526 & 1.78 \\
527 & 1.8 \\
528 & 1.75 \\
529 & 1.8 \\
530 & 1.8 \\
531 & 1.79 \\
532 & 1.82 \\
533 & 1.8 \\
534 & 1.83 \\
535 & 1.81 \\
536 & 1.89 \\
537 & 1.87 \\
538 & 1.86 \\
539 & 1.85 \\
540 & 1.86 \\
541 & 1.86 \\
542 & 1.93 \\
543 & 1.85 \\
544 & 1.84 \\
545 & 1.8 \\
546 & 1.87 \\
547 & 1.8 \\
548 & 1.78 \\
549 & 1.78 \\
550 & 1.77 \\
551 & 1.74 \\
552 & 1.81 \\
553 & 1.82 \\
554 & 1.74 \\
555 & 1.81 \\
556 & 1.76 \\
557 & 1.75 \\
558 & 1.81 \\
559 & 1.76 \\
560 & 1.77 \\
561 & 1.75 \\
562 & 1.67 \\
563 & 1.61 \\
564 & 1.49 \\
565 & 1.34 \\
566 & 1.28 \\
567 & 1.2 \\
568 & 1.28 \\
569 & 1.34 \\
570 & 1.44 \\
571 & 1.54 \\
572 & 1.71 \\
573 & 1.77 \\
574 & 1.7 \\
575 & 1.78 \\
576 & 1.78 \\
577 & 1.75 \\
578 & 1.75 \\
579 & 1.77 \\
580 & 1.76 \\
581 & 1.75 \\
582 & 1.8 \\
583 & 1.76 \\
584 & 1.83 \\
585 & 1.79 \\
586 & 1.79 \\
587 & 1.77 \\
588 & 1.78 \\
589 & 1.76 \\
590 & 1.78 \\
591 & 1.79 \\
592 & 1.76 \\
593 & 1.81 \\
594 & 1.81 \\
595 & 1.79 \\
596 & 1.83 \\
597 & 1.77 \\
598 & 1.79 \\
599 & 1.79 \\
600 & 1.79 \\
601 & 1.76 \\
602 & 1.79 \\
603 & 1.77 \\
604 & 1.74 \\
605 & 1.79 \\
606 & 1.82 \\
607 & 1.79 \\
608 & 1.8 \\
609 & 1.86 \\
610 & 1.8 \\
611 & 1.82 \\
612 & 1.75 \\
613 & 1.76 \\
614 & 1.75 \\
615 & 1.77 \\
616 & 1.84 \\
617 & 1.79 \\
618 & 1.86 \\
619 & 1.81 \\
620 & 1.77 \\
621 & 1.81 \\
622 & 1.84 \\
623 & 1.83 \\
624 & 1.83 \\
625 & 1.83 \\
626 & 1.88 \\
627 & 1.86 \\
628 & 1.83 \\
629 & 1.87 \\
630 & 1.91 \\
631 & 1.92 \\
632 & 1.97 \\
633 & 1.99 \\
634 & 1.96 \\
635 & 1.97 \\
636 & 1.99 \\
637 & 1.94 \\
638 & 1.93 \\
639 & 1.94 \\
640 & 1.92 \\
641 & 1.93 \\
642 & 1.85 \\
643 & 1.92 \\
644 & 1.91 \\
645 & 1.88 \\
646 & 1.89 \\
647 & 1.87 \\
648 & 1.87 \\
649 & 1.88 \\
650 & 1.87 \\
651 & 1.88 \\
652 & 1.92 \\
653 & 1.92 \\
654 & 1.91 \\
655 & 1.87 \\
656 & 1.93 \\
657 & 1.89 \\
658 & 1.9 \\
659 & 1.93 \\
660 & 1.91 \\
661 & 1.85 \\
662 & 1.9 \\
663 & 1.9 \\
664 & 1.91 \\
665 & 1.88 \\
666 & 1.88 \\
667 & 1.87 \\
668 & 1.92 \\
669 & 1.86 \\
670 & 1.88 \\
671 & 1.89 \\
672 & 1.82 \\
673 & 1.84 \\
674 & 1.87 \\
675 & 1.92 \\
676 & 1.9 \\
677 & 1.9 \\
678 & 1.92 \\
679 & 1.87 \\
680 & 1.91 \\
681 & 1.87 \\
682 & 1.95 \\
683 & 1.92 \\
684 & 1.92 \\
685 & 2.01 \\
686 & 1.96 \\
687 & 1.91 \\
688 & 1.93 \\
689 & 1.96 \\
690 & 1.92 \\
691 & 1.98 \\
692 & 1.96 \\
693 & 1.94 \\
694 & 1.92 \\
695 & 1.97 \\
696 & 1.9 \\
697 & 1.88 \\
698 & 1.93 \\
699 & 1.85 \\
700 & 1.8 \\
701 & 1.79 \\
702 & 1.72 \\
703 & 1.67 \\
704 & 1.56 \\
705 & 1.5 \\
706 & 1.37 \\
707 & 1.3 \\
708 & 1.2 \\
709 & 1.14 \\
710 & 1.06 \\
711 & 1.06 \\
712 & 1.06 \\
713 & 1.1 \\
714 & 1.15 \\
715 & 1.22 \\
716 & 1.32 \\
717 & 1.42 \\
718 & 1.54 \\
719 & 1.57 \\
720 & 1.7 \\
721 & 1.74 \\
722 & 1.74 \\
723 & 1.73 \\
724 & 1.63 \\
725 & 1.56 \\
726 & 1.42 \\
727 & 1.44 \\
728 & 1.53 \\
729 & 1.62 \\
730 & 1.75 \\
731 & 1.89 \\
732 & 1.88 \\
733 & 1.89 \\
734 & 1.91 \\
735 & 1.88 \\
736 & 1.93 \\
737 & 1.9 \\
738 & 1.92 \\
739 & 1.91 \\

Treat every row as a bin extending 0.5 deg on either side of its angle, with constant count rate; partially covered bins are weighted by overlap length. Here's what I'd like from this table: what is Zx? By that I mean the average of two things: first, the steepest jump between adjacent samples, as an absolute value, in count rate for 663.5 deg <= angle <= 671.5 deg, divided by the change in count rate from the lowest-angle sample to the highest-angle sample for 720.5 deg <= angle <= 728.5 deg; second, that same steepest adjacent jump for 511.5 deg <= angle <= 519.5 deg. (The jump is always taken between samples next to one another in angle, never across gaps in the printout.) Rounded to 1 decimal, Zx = -0.1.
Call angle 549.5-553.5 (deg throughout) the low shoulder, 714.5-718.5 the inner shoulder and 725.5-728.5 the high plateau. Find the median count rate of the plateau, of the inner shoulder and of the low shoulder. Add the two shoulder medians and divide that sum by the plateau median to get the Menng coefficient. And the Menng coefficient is 2.19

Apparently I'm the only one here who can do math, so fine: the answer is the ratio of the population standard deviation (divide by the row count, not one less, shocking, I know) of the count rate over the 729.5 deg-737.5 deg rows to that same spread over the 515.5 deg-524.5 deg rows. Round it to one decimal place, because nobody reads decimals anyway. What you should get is 2.4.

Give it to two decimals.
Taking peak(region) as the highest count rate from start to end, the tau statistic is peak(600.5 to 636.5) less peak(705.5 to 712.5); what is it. 0.62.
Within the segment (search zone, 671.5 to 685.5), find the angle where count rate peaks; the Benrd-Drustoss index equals 685 deg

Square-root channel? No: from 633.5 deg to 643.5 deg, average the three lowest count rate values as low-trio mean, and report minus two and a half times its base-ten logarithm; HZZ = -0.69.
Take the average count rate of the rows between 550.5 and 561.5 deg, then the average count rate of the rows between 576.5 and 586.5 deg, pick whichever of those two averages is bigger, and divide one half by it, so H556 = 0.282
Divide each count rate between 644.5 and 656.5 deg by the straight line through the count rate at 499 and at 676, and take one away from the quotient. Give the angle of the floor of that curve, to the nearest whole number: 655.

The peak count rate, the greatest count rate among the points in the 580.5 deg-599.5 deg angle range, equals 1.83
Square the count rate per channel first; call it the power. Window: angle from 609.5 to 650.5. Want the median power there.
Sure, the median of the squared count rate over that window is 3.50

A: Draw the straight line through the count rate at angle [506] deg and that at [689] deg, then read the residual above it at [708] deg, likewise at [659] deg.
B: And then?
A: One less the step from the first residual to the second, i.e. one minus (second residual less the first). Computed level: 0.2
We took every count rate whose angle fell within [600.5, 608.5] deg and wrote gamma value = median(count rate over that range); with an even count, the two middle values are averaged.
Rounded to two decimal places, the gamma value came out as 1.79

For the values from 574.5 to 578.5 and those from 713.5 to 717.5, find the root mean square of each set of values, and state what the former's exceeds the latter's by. 0.48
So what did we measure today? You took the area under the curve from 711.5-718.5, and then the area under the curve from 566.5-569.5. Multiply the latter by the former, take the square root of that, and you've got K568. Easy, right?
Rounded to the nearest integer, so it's 6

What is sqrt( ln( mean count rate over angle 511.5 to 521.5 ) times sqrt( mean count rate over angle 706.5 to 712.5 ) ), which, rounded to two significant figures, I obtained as 0.76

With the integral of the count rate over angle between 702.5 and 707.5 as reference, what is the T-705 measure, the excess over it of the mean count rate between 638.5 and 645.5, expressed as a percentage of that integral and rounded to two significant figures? -74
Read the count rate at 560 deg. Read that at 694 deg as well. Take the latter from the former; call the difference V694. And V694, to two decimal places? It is -0.15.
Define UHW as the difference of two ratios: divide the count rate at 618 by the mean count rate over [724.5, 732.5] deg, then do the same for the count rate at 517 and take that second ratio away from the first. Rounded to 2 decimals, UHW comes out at 0.08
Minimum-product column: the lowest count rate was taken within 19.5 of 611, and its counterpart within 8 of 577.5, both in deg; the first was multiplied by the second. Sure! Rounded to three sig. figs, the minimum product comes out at 2.51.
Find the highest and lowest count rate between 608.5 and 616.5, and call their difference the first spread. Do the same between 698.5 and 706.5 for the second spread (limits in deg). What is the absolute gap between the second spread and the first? 0.37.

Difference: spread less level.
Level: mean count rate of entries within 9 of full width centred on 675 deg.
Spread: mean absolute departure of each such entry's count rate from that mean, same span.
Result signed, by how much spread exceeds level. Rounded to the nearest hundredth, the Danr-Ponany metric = -1.85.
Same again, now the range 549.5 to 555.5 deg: -1.75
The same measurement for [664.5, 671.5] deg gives -1.87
